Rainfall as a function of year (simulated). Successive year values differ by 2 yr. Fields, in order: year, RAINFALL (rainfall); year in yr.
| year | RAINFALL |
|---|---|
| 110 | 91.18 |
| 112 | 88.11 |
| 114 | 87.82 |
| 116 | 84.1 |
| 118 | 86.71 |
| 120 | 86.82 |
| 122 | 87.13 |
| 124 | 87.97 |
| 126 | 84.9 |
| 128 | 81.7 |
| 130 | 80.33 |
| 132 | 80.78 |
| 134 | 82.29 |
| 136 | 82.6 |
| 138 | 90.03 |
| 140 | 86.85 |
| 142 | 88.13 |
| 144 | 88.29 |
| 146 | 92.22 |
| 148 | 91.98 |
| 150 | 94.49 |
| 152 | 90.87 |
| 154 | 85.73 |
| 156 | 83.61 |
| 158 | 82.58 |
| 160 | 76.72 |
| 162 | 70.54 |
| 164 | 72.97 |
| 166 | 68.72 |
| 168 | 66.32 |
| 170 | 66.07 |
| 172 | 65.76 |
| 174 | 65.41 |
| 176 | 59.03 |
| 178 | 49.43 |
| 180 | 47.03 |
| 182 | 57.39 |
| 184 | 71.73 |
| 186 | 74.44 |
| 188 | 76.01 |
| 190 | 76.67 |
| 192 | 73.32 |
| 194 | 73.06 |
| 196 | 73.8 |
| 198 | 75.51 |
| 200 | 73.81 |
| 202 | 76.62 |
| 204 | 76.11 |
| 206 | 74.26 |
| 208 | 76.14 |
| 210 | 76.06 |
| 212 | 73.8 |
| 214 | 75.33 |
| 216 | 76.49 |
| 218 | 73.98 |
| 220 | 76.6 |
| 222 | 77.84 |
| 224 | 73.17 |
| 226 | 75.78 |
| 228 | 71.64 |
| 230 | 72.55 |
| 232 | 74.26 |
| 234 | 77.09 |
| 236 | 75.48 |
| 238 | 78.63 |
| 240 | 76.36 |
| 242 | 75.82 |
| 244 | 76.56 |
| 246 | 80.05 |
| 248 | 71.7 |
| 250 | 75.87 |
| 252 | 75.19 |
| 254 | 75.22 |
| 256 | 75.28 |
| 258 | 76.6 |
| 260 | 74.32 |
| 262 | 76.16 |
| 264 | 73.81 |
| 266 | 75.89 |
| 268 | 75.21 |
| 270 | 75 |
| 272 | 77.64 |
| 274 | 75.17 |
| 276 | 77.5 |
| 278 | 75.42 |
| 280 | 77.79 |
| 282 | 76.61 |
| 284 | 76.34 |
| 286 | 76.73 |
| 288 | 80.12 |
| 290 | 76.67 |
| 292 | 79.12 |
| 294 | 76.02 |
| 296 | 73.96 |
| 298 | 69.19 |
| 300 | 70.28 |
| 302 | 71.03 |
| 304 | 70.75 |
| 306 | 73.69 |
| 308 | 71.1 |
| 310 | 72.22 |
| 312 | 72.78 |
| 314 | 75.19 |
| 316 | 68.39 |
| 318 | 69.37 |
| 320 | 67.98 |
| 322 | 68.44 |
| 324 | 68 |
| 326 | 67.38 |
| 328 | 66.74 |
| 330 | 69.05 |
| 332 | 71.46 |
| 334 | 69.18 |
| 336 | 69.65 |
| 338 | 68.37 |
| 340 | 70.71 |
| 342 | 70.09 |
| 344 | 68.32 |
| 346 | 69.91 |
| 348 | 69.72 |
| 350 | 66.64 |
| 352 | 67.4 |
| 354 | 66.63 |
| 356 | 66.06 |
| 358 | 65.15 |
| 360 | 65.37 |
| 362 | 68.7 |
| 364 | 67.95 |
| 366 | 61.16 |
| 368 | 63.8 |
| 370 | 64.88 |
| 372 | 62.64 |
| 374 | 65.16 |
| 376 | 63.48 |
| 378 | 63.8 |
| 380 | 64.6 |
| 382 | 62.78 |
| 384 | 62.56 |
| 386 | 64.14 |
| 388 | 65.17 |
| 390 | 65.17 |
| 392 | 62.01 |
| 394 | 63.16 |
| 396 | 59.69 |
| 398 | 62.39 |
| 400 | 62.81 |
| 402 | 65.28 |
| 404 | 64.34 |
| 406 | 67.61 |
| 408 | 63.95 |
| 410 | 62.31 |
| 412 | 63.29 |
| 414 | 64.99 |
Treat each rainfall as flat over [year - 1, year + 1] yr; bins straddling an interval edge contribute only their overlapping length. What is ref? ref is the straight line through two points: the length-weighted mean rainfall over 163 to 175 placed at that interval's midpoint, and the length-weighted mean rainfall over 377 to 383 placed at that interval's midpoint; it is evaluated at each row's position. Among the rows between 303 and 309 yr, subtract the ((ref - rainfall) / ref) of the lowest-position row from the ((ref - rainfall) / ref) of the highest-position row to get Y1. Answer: -0.01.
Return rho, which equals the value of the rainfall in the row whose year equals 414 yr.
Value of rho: 64.99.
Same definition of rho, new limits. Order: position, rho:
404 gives 64.34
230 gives 72.55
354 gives 66.63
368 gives 63.8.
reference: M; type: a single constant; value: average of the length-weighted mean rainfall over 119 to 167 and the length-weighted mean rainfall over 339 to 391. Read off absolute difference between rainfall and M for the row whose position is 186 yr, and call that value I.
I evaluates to 0.5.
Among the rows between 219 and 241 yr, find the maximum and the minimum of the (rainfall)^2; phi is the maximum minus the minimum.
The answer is 1050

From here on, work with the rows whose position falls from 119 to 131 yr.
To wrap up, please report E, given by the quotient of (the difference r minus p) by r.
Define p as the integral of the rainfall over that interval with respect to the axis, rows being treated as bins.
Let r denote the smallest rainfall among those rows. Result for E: -11.7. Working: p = 1018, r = 80.33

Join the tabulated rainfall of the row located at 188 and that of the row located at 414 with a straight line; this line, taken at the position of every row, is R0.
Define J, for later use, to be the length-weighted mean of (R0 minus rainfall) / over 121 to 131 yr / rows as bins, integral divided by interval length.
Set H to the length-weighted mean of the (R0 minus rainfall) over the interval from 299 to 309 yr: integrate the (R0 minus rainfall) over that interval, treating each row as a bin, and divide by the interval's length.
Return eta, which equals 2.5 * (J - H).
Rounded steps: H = -1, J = -5.4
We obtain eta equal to -11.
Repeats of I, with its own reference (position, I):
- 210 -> 1.1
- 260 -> 0.6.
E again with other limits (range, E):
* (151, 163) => -12.9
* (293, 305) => -11.5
